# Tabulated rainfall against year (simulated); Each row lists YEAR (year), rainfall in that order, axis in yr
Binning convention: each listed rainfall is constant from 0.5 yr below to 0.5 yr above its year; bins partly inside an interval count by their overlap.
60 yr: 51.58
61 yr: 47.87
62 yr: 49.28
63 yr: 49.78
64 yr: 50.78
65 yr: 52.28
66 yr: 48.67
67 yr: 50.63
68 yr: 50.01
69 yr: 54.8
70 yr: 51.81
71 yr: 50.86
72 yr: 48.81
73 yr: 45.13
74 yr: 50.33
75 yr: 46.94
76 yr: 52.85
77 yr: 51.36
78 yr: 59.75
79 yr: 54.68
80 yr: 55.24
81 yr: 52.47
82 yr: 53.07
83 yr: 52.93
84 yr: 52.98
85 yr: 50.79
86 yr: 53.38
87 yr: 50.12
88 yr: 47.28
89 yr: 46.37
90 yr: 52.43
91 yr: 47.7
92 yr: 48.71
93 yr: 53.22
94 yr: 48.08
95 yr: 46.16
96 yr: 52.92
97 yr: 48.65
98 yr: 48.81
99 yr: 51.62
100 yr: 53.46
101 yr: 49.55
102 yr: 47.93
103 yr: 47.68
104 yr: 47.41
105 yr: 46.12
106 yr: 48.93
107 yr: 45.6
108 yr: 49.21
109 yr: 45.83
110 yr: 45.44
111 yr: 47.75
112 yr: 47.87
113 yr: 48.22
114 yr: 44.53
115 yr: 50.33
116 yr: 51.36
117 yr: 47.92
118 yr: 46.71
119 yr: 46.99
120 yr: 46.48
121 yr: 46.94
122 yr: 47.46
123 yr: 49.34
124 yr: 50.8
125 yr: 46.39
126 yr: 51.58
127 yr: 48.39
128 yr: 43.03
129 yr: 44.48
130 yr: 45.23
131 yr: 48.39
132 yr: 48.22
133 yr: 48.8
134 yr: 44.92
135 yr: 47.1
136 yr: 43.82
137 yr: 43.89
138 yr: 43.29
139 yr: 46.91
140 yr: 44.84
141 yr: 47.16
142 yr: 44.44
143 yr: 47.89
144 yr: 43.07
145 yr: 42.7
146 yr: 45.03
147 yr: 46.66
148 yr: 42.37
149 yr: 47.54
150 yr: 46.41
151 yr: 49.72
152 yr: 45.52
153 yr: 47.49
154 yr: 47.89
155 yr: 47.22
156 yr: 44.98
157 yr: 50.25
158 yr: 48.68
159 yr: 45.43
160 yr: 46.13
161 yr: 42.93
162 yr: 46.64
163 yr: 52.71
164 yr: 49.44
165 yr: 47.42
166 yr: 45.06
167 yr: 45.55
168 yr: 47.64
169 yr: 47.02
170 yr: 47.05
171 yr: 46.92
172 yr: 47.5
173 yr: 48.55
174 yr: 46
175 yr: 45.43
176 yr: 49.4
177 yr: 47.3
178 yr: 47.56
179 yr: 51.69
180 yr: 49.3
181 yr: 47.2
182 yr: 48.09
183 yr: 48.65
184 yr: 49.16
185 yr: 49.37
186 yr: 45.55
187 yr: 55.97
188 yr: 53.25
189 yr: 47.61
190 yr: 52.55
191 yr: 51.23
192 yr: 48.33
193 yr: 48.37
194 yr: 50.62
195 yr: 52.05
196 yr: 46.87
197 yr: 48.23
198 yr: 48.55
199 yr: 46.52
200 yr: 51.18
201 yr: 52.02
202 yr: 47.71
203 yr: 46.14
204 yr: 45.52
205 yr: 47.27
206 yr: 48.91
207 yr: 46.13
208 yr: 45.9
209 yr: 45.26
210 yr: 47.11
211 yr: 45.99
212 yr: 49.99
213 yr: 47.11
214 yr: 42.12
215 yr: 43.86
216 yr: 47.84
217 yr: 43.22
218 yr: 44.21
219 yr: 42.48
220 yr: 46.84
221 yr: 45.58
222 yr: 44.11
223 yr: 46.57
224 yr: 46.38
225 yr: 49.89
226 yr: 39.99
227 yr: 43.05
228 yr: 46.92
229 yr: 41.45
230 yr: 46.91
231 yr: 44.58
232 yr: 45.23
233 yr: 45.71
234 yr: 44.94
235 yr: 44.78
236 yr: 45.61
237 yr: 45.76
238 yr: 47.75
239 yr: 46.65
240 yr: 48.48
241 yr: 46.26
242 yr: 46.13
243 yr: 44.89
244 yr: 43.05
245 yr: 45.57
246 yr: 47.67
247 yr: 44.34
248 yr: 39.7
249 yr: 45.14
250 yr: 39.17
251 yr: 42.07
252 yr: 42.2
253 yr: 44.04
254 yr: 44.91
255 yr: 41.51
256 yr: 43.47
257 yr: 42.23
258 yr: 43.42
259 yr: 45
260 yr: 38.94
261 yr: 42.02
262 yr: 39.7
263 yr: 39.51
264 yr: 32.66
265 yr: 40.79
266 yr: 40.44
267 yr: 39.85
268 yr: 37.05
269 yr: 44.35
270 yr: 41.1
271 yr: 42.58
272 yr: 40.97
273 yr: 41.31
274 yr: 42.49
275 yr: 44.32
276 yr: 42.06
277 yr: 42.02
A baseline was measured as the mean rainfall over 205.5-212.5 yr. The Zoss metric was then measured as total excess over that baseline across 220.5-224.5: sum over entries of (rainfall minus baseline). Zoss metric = -5.5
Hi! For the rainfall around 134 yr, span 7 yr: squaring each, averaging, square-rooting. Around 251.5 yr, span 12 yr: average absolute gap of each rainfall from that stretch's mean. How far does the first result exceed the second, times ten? 446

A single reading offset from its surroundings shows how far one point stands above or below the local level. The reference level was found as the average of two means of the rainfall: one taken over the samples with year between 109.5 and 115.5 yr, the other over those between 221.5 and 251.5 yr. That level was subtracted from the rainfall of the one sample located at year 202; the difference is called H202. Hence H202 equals 1.6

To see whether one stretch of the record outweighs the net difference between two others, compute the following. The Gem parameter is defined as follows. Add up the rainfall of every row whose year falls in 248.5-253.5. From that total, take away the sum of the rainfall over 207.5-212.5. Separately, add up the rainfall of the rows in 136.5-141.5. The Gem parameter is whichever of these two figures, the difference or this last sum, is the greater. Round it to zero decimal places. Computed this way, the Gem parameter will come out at 226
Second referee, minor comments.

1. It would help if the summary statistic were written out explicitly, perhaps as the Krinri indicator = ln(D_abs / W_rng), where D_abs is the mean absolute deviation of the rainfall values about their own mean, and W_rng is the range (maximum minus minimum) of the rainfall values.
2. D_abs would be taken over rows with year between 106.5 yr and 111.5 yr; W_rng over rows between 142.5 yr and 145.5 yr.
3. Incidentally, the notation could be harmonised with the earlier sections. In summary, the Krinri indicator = -1.33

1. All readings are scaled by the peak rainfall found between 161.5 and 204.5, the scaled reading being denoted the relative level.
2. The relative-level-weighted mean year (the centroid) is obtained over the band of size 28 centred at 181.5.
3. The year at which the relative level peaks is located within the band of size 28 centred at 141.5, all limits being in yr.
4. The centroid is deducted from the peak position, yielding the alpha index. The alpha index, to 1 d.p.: -30.7 yr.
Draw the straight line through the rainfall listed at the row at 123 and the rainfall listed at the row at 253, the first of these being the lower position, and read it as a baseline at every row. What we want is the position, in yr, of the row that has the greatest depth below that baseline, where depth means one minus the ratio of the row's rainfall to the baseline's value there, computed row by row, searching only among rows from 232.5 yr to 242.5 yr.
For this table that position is 235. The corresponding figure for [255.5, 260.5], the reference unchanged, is 260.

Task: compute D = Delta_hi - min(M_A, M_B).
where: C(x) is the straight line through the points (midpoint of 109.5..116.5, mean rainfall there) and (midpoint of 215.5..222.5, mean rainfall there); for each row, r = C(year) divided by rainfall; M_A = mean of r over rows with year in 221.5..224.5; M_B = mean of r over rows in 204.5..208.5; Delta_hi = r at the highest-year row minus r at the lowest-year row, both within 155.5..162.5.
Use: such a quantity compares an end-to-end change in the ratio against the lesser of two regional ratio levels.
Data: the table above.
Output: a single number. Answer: -1.00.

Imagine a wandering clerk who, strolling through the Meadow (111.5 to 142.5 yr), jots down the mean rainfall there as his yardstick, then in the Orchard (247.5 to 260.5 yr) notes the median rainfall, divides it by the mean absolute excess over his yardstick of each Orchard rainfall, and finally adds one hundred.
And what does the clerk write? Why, 109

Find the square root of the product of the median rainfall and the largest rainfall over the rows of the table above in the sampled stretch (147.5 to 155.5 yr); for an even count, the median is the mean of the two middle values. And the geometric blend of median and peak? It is 48.5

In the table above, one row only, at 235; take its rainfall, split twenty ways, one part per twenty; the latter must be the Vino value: 2.24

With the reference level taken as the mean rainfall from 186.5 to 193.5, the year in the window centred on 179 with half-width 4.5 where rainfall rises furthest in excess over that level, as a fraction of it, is 179 yr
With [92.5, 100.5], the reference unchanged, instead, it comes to 100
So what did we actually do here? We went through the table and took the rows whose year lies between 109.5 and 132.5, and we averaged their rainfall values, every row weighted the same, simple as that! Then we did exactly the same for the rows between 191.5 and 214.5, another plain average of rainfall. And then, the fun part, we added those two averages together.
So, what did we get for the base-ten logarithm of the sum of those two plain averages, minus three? -1.021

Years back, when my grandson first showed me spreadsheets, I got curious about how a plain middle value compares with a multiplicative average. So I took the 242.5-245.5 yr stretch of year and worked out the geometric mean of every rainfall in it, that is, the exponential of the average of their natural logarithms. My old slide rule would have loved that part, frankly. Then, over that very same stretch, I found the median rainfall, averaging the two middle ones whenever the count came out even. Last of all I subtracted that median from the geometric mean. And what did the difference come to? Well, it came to -0.40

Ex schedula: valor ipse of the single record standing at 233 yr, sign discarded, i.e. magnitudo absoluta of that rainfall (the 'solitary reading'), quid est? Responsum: 46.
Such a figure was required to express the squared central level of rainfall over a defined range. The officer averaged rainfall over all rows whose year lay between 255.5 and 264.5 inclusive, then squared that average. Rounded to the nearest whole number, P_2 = 1662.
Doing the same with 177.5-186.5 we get 2353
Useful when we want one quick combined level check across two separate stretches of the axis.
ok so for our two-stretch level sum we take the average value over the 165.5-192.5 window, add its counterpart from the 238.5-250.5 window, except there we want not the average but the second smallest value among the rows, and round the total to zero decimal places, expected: 88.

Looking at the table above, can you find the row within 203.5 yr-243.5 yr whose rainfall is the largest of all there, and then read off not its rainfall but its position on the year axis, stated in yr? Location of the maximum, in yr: 212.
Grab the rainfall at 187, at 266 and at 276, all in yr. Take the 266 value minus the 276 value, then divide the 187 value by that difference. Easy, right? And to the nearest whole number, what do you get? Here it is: -35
